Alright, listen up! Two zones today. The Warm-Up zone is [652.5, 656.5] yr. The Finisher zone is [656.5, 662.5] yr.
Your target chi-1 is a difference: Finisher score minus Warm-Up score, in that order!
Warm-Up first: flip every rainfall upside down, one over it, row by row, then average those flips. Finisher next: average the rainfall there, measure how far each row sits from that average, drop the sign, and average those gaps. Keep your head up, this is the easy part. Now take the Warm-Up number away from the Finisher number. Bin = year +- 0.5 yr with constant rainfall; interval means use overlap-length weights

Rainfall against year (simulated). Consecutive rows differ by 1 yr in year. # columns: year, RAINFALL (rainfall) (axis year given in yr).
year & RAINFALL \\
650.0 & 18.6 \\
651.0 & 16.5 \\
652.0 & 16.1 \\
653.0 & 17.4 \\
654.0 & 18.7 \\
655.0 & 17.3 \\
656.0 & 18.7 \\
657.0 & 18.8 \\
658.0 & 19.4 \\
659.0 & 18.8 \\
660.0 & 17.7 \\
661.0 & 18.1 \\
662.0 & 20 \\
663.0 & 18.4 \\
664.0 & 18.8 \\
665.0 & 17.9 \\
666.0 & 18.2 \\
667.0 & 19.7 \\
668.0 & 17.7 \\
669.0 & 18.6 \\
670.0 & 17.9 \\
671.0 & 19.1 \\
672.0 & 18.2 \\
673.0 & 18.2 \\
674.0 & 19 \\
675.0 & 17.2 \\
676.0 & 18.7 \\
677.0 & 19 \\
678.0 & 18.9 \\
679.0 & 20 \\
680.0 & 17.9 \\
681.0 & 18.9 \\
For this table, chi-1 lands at 0.54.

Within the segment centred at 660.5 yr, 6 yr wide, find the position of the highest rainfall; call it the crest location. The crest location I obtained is 662.0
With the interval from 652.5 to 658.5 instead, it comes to 658.0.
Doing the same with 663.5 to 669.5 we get 667.0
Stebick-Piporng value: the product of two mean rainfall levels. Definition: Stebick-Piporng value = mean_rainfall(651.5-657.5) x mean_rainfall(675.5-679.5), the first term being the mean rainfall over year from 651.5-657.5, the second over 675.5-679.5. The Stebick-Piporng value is 342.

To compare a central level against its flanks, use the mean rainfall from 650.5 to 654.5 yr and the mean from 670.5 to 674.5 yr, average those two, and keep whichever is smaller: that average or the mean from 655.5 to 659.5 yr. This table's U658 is 17.9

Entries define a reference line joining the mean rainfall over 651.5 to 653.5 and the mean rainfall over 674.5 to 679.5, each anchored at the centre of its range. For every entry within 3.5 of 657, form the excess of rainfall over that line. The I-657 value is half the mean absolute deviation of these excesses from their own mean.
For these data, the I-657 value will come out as 0.293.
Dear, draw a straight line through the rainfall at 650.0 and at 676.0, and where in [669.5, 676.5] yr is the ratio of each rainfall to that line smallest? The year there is 675.0 yr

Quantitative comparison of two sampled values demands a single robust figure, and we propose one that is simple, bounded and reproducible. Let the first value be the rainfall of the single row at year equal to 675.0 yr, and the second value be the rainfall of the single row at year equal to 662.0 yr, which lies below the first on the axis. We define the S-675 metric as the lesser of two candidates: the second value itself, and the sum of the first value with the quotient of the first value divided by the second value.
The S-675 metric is 18.1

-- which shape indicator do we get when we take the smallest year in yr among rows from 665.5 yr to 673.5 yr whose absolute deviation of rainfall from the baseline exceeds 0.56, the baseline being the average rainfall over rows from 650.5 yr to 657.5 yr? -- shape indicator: 667.0 yr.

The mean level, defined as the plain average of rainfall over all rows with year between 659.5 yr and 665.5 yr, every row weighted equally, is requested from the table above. 18.5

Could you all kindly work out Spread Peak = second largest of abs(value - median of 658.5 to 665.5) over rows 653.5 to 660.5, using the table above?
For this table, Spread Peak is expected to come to 1.00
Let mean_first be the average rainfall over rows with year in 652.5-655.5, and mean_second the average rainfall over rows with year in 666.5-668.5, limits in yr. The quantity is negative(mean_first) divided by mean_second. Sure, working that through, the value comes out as -0.952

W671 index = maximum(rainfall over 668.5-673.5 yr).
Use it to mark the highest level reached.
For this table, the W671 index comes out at 19.1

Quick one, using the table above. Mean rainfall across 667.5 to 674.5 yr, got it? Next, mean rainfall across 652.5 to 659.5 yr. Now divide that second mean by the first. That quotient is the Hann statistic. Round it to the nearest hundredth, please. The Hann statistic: 1.00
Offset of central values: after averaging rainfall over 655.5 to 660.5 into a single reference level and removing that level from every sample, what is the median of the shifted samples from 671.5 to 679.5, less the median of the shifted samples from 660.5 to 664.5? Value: 0.2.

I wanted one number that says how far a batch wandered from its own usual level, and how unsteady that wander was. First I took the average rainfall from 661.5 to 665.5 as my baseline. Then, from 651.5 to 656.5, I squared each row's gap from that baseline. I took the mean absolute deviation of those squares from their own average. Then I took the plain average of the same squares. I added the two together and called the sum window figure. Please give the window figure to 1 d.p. 4.2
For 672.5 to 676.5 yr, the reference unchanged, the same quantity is 1.6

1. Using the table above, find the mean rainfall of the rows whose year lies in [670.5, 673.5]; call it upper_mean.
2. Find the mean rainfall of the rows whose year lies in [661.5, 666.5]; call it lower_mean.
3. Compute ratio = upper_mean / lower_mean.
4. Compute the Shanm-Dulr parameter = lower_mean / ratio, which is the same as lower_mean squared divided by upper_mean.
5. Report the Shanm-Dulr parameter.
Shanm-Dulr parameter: 18.8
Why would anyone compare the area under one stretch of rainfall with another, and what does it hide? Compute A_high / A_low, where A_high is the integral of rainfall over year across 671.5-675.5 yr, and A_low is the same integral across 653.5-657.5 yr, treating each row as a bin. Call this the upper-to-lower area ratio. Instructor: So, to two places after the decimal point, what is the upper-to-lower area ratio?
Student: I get 0.99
